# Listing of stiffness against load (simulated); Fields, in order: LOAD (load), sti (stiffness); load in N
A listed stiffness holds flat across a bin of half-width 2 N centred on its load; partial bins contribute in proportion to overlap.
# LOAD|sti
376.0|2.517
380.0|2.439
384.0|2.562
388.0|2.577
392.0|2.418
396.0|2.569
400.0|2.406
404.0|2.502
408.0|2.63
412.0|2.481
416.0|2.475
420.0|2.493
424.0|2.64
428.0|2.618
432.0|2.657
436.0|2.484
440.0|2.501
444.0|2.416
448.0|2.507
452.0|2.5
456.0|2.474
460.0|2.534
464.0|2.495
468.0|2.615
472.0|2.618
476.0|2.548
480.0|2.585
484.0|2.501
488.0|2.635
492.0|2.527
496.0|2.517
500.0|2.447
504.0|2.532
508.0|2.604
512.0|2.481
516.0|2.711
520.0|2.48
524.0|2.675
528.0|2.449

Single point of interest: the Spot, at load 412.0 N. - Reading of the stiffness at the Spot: 2.481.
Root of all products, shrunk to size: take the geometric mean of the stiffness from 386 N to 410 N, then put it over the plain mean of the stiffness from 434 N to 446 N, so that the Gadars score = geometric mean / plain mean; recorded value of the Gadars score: 1.02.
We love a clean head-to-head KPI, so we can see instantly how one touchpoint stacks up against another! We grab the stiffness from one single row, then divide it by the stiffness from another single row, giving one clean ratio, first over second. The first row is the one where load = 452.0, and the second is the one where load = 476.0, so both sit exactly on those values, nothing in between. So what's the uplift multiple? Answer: 0.981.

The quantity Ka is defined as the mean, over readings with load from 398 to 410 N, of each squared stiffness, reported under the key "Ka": 6.32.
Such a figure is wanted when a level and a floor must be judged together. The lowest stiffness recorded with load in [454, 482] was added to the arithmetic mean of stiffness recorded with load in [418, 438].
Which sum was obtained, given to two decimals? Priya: 5.05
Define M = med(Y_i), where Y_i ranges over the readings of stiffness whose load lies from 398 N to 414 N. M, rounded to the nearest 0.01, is 2.49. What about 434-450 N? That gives 2.49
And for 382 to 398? 2.57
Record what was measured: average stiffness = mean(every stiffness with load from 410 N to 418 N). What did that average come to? 2.48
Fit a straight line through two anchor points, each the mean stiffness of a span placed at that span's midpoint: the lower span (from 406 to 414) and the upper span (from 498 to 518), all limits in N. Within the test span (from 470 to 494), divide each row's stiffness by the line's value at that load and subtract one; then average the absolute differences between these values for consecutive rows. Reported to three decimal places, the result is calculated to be 0.034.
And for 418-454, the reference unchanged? 0.028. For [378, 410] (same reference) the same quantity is 0.047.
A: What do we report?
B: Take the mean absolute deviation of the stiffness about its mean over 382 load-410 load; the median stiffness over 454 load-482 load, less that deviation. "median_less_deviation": 2.48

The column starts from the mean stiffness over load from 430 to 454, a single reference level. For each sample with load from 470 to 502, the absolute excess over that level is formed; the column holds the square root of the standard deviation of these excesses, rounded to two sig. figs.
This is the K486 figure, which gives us 0.21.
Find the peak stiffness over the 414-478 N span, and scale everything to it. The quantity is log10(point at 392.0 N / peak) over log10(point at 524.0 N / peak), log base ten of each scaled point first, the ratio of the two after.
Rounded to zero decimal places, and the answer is -14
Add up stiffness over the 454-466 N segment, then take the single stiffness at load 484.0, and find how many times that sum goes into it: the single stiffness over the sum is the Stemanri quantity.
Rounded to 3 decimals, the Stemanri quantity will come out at 0.333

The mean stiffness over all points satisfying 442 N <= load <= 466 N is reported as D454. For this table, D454 2.49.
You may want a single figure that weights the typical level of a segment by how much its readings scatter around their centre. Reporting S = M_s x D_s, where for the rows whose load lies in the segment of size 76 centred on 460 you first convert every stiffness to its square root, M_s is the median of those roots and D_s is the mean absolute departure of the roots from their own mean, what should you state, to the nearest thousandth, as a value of 0.029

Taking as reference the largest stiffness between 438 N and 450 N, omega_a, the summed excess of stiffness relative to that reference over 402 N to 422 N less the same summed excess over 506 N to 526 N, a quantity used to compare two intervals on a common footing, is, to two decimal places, -0.37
